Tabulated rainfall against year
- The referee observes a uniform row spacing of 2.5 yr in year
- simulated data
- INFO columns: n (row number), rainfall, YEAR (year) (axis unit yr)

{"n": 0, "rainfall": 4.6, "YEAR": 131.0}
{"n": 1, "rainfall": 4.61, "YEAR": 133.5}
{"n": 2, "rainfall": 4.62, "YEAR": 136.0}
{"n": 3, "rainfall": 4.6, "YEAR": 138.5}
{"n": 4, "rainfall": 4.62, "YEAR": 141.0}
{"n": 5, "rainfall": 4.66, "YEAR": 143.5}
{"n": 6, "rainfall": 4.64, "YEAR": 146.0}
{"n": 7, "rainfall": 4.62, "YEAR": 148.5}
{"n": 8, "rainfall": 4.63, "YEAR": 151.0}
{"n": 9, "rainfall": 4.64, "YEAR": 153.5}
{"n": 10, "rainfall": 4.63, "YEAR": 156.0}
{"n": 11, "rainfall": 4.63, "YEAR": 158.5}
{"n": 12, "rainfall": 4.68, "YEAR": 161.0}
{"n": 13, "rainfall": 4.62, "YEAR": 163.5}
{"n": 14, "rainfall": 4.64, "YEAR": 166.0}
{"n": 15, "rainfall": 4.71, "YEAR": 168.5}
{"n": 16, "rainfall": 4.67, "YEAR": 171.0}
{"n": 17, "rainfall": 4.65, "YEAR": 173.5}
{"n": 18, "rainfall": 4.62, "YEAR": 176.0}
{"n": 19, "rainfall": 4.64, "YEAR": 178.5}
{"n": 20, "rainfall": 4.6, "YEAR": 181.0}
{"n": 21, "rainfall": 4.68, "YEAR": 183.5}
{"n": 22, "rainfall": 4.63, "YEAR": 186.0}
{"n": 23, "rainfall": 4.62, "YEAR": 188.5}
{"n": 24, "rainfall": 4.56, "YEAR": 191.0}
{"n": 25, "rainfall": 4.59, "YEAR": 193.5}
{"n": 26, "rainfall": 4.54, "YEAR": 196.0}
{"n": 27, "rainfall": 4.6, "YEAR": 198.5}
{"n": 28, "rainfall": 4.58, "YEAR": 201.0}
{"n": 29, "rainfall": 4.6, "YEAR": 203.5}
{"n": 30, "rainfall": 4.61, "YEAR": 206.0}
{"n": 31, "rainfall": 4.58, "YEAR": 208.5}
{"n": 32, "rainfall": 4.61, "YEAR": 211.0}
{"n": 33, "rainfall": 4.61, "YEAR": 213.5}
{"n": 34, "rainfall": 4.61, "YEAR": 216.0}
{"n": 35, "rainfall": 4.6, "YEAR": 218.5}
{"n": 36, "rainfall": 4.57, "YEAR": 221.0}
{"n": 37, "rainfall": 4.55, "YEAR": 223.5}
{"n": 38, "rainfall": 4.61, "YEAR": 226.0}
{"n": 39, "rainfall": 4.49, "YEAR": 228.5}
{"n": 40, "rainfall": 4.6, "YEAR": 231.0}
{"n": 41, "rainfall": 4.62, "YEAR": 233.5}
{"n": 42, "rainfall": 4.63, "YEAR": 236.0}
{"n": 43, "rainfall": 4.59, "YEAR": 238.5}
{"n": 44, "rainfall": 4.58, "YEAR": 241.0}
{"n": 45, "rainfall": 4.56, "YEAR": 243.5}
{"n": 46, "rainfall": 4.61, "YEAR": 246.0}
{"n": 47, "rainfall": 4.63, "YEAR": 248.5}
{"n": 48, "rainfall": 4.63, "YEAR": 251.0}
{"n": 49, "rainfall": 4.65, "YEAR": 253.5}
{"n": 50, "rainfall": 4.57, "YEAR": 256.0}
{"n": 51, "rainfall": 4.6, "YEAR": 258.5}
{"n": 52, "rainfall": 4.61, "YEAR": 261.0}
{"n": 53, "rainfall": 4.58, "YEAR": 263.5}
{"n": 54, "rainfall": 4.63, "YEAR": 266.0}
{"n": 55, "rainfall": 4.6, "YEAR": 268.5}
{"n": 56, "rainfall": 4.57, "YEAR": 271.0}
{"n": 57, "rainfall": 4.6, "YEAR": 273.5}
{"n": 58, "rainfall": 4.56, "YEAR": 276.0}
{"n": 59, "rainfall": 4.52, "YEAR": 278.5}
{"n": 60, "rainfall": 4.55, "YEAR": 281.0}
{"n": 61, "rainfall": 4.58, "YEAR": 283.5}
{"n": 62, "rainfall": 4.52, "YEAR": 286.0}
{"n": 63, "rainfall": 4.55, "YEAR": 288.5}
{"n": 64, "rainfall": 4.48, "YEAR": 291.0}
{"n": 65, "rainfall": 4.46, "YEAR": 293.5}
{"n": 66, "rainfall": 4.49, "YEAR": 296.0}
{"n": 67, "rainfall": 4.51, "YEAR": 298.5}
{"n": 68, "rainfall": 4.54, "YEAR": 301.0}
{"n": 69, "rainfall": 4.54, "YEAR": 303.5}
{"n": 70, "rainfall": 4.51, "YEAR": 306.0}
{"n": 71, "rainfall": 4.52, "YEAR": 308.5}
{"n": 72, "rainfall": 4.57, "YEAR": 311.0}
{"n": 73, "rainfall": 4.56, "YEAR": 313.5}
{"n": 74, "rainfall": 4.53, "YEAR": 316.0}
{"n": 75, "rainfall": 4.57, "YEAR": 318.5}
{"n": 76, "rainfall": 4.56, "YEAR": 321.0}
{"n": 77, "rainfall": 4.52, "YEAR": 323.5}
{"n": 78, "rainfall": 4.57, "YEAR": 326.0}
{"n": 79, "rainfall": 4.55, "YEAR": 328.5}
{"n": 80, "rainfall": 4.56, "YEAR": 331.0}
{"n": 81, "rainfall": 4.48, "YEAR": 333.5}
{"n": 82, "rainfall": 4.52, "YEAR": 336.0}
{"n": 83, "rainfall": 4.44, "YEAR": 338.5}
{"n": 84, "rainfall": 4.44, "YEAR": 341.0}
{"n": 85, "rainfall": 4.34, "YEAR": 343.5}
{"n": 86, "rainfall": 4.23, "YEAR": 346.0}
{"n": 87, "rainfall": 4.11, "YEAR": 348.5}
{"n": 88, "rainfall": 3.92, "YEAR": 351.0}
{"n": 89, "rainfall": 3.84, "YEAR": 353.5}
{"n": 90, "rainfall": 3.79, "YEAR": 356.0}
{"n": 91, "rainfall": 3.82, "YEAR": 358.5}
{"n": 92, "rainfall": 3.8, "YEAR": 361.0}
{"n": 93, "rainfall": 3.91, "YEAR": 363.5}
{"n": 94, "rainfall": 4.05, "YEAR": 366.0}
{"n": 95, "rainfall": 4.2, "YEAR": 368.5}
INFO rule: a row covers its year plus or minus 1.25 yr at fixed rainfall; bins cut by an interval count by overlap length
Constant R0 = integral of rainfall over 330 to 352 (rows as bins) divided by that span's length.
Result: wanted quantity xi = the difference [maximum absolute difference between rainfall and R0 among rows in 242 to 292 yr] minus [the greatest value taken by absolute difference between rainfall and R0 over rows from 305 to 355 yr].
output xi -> -0.19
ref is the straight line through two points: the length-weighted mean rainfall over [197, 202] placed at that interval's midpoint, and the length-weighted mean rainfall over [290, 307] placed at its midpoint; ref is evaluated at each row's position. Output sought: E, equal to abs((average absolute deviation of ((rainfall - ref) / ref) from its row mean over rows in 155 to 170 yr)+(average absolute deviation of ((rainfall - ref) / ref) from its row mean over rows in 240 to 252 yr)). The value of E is 0.013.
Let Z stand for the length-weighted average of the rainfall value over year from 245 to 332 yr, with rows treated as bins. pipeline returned 4.56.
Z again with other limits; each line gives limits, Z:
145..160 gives 4.63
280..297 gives 4.52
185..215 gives 4.59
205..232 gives 4.59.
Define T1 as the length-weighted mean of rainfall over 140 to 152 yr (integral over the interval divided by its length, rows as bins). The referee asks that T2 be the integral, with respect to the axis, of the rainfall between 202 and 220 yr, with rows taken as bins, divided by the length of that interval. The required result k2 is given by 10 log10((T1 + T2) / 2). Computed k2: 6.64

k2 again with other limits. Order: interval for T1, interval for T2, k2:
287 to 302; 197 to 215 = 6.58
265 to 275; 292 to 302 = 6.58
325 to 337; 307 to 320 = 6.57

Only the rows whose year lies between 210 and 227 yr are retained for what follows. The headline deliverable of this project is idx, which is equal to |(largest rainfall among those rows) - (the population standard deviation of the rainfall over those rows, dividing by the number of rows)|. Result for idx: 4.59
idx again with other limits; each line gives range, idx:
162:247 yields 4.67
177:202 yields 4.64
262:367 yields 4.37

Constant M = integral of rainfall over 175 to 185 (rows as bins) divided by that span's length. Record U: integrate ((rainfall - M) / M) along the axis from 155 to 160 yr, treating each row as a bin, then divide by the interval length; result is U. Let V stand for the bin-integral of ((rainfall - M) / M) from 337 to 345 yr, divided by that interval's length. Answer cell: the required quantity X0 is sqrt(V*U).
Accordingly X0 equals 0.005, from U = -0.001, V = -0.05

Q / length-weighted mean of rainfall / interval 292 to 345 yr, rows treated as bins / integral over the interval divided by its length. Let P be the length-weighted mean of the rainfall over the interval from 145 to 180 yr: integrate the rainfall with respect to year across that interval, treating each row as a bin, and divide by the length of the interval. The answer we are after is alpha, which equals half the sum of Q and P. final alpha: 4.58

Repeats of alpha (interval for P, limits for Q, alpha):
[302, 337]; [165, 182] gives 4.59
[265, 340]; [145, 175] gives 4.59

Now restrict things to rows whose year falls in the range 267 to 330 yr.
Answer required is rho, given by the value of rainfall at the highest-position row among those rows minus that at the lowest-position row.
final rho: -0.05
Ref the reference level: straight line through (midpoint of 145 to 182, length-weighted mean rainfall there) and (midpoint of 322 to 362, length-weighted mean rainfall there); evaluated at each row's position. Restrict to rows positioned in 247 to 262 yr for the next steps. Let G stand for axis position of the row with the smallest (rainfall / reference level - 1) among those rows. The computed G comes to 256.0 yr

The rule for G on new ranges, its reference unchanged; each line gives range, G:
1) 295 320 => 296.0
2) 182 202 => 196.0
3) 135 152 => 138.5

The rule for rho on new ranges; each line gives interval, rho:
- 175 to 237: 0.01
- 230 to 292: -0.12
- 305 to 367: -0.46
